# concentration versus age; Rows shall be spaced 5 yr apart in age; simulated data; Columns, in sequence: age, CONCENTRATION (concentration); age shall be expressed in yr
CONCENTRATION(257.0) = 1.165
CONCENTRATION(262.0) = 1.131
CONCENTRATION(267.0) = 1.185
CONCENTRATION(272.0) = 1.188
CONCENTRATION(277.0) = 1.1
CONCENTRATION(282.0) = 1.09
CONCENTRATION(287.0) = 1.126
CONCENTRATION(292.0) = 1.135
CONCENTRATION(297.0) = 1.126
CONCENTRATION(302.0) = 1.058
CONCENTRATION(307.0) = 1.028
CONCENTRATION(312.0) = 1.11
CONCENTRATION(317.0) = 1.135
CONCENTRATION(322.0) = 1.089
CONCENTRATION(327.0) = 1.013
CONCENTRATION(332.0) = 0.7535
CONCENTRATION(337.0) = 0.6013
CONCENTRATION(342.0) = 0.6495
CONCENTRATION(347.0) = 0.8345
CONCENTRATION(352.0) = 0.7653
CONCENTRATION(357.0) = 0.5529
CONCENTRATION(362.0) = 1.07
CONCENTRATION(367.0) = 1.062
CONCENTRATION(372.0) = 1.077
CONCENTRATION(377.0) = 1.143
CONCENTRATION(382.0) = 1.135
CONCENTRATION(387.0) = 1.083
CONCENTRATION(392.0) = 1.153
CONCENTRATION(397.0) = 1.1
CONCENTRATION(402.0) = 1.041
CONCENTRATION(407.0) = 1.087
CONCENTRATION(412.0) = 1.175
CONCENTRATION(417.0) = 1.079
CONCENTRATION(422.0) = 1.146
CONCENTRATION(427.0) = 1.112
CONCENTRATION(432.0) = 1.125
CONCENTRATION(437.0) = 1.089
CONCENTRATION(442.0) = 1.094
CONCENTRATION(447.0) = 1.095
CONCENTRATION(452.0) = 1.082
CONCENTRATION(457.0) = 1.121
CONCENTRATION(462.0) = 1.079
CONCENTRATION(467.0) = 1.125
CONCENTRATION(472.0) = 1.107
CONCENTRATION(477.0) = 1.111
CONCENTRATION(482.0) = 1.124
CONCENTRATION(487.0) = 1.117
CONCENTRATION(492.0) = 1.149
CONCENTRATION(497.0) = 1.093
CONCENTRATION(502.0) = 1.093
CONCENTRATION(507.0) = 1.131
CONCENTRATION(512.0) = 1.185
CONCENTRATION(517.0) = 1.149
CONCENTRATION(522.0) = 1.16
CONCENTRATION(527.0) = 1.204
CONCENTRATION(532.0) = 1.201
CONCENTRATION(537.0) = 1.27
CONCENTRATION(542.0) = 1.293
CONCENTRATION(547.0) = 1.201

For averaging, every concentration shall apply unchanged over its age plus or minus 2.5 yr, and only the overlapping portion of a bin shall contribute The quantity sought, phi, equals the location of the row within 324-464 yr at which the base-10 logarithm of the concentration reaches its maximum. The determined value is 412.0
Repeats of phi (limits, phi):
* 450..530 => 527.0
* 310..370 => 317.0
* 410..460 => 412.0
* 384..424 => 412.0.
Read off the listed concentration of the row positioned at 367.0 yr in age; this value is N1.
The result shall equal 1.062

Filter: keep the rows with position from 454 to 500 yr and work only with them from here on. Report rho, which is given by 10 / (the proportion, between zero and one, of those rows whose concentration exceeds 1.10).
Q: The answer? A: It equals 13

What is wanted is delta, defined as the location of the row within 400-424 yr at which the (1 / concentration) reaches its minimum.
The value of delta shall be 412.0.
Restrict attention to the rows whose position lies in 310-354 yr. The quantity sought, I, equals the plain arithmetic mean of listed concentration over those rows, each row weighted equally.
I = 0.88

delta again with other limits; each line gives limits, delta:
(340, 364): 362.0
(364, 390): 377.0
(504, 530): 527.0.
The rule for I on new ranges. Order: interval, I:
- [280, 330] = 1.09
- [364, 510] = 1.11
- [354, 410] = 1.05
